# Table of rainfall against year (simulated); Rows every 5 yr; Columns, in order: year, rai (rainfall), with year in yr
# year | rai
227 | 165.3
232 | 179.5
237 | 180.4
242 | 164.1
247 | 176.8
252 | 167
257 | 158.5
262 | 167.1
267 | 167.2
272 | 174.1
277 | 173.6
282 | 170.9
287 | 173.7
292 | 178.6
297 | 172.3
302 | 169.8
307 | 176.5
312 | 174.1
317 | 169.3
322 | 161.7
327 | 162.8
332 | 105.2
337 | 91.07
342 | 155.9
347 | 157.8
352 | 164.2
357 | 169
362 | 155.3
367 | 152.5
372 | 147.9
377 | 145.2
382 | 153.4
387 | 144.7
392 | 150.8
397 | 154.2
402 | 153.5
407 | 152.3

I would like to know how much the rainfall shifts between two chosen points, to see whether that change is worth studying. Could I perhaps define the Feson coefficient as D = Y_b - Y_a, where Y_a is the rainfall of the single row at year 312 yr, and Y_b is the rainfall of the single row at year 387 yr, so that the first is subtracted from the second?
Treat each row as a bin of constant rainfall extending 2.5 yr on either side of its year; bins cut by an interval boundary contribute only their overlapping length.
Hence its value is -29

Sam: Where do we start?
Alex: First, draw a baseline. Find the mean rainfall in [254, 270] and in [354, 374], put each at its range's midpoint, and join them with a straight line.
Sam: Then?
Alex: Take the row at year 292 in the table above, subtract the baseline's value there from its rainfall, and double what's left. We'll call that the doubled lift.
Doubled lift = 33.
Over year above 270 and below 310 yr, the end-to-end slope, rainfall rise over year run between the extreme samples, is 0.07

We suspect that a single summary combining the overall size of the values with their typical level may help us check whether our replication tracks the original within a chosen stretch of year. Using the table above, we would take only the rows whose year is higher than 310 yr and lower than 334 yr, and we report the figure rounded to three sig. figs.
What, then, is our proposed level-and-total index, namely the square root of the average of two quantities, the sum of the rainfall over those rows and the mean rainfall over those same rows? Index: 21.5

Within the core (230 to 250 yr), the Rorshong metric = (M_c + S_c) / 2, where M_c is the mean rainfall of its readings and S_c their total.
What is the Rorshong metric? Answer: 438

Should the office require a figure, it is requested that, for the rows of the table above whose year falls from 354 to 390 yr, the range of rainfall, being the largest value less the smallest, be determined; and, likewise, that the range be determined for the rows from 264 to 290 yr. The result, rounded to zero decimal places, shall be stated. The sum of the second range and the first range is 31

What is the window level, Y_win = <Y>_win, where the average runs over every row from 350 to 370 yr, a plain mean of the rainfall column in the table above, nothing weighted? 160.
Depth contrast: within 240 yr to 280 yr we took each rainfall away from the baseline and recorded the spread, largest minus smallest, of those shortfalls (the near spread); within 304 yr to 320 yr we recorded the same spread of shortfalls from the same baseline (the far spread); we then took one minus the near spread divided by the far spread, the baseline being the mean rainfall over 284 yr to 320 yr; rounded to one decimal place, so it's -1.5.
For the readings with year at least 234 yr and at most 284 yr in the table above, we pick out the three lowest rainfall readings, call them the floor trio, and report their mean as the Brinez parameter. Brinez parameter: 163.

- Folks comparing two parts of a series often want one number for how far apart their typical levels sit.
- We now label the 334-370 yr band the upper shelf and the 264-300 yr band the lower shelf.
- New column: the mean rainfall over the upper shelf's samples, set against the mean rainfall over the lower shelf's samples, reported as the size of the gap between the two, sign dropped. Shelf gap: 24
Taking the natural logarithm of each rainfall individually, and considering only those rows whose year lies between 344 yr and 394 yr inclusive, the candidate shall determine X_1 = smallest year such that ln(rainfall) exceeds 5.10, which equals 352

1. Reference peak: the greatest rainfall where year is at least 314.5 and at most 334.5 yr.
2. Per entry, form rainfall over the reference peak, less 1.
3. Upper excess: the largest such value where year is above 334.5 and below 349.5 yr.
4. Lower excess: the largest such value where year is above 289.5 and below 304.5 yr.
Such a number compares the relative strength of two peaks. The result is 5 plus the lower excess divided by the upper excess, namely 4.2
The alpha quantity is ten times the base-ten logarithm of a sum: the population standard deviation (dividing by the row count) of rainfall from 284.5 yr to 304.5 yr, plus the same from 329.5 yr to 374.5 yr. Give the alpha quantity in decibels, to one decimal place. 14.6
